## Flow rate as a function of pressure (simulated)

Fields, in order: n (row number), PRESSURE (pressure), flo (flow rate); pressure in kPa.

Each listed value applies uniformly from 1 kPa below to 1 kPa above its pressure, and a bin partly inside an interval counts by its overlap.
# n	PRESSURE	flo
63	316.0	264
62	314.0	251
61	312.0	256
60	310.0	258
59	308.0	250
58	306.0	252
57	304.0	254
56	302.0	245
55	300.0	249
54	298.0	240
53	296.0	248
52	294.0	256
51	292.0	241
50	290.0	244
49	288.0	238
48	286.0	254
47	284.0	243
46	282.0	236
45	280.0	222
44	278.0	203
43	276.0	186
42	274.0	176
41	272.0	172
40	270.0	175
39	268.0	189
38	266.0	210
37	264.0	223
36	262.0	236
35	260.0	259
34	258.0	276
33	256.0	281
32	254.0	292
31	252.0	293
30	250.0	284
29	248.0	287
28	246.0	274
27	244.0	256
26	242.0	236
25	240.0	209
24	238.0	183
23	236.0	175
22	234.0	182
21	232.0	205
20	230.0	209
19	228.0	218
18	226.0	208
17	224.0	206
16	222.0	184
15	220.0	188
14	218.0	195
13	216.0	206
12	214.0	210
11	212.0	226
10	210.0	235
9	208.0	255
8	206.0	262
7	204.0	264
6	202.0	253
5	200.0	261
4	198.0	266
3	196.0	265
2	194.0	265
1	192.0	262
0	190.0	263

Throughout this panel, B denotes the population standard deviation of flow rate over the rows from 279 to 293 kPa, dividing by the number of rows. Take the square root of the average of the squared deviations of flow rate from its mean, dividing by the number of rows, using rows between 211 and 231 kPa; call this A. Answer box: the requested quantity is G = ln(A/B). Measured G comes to 0.3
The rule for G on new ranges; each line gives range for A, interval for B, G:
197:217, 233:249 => -0.6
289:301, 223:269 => -2.0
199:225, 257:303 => 0.0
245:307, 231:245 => 0.2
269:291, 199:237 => 0.1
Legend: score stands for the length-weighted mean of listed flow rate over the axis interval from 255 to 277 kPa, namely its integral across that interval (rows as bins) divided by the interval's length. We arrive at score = 217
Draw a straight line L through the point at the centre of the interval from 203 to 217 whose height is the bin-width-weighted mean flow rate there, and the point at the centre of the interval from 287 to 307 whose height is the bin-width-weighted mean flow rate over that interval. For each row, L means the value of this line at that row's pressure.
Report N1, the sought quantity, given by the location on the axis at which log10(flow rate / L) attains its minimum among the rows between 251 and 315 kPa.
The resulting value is 272.0 kPa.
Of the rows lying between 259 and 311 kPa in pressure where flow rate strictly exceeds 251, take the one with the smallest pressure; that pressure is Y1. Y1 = 260.0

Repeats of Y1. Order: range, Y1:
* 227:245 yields 244.0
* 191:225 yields 192.0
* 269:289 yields 286.0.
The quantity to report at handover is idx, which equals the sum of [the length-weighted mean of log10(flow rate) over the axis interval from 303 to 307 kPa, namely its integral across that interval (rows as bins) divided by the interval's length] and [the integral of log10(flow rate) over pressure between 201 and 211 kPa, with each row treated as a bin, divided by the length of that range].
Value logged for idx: 4.81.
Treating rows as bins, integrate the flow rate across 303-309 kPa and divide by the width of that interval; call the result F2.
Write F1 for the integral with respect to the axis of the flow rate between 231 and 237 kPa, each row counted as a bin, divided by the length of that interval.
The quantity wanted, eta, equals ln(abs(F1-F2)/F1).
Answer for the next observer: -1.1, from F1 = 187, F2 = 252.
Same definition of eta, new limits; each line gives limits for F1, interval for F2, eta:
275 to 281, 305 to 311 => -1.4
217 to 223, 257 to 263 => -1.0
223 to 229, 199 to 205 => -1.5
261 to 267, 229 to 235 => -2.2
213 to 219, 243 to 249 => -1.1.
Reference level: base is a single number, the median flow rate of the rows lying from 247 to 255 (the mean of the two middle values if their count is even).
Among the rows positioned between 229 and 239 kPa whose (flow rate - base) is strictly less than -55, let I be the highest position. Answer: 238.0 kPa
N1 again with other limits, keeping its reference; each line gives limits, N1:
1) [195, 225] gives 222.0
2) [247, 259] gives 258.0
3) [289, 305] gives 298.0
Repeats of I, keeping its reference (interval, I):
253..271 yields 270.0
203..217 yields 216.0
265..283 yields 280.0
